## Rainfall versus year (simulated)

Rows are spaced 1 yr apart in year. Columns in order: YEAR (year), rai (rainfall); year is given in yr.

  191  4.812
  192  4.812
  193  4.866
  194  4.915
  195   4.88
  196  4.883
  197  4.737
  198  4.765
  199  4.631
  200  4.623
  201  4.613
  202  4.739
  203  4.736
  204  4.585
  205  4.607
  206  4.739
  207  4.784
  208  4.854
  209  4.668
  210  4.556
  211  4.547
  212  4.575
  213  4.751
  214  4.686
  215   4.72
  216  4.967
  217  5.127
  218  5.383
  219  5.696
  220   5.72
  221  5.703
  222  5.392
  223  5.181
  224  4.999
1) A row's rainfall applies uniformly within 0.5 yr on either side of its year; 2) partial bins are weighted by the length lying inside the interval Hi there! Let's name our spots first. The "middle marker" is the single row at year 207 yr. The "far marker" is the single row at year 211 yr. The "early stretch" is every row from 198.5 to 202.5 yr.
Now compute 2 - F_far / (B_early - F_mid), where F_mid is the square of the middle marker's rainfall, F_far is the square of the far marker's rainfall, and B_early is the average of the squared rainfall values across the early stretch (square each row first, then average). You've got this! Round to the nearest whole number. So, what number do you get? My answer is 19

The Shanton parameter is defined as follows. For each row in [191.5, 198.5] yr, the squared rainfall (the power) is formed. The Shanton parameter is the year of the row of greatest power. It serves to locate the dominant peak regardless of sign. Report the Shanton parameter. 194 yr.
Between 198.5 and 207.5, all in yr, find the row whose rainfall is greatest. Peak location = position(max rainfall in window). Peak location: 207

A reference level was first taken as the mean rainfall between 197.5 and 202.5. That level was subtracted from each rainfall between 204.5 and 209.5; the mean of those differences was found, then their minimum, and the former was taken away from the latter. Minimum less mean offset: -0.123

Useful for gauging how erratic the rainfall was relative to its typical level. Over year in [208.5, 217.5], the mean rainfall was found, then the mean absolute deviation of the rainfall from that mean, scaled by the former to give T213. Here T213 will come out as 0.030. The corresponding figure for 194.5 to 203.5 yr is 0.016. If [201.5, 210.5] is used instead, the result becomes 0.017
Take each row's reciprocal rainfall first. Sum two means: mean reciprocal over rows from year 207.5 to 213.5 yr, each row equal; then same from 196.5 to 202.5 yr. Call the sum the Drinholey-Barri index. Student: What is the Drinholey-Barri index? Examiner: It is 0.428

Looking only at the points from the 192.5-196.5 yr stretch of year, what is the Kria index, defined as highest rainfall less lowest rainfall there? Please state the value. 0.05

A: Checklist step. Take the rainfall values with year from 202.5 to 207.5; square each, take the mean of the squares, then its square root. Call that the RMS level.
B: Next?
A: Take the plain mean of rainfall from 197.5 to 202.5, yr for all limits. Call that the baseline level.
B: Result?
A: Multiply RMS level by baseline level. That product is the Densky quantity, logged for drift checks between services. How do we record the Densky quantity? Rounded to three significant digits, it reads 21.9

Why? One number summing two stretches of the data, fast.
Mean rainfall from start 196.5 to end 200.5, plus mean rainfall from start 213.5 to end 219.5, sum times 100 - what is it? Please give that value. 979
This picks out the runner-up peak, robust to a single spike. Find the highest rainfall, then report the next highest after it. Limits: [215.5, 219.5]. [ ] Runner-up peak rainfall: 5.383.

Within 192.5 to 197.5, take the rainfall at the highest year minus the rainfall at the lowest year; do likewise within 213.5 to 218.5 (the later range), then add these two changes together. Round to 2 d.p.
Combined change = 0.57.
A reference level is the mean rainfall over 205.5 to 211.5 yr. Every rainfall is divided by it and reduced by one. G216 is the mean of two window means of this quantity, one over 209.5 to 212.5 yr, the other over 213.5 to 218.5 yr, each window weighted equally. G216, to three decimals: 0.016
